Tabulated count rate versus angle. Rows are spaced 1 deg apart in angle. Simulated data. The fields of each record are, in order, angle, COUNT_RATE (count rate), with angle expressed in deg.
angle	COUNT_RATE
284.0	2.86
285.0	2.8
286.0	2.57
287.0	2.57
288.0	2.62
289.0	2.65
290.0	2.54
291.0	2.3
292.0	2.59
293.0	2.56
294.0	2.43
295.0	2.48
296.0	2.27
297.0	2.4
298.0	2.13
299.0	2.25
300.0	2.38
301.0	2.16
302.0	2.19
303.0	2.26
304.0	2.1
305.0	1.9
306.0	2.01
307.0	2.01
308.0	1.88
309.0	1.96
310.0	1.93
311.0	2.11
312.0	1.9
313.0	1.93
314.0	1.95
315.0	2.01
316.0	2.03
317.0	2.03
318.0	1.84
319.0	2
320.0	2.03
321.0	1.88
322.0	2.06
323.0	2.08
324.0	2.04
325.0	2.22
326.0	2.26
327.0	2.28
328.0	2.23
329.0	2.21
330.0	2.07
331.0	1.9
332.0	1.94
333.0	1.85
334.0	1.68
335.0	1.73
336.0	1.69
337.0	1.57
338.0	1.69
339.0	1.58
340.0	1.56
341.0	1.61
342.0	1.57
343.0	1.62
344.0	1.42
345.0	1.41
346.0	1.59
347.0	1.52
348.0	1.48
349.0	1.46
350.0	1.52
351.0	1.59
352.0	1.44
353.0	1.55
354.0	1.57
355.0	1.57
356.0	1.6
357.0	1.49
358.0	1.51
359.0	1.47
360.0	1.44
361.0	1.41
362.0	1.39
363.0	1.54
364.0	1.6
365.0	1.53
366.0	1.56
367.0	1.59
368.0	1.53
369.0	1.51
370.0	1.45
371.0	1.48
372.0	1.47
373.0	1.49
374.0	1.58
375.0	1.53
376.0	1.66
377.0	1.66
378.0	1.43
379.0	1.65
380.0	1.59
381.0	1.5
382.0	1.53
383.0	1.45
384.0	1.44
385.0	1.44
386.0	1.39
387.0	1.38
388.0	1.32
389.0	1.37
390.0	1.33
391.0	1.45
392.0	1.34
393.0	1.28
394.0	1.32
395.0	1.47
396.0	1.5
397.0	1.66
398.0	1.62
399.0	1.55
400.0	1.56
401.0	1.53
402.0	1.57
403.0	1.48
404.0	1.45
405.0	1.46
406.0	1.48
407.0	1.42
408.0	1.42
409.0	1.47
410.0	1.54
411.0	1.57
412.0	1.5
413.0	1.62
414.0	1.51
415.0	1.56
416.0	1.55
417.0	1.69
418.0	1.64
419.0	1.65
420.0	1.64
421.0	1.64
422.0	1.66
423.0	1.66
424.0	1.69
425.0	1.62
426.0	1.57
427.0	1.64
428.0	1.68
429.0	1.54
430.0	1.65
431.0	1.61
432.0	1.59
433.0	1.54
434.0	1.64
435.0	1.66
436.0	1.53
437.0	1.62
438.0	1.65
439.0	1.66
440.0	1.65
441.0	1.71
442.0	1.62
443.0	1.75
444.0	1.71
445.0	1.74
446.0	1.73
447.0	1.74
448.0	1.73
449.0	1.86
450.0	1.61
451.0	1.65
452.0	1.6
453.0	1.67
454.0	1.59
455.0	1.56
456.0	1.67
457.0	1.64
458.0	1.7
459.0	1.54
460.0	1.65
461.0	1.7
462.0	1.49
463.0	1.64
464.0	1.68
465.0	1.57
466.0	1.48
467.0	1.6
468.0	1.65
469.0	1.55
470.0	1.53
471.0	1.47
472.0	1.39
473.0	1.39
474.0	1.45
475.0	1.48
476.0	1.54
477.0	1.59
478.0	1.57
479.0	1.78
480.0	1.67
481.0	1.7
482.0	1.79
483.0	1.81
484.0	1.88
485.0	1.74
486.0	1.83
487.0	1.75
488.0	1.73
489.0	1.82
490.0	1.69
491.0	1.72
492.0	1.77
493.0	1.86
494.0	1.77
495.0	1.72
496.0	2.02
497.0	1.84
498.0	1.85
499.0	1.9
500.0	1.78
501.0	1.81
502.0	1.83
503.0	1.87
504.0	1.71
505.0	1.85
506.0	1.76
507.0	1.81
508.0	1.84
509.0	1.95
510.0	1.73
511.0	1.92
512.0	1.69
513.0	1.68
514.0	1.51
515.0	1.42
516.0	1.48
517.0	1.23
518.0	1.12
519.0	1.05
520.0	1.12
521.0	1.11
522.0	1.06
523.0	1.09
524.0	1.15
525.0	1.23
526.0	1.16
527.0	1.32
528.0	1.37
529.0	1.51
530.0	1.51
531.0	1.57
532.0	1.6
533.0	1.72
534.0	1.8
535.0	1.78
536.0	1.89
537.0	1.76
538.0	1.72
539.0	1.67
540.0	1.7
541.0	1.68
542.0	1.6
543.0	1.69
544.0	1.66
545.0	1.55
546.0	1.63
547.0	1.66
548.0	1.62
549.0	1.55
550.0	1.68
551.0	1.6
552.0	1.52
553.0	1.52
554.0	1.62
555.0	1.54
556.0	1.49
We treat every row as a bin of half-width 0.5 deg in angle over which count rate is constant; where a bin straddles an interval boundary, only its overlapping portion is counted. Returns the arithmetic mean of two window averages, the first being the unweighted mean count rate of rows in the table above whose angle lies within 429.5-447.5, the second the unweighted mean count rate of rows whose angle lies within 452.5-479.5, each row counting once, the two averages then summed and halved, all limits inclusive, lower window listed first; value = 1.6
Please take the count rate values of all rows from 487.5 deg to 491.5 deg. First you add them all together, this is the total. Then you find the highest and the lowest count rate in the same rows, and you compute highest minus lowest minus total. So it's -6.8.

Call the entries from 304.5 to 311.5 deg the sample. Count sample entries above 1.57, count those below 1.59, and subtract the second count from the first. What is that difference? 7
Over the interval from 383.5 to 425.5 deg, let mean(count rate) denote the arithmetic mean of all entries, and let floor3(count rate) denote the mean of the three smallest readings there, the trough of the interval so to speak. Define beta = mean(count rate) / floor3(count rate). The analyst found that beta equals 1.16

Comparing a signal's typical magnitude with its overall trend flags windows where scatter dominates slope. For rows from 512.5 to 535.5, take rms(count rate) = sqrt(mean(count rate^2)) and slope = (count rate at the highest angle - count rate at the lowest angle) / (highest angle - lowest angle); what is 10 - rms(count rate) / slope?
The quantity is -297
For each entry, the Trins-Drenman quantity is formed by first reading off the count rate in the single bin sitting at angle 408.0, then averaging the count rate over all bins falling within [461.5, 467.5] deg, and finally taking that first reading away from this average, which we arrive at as 0.16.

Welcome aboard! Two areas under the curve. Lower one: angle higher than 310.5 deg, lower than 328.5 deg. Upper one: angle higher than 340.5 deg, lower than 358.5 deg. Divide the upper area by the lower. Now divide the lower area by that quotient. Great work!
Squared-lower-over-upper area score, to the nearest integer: 49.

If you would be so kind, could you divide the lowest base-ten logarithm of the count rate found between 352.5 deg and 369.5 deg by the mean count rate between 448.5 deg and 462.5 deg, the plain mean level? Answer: 0.09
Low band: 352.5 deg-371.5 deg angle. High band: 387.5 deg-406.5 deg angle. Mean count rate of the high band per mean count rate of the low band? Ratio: 0.96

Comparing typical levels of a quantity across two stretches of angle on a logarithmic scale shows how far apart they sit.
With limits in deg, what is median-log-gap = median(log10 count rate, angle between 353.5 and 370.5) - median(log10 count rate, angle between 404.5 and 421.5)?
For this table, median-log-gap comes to -0.01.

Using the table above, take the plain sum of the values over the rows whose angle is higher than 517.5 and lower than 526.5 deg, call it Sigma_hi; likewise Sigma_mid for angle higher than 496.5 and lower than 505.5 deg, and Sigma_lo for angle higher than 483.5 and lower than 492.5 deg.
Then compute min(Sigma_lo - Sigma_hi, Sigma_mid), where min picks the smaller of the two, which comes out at 6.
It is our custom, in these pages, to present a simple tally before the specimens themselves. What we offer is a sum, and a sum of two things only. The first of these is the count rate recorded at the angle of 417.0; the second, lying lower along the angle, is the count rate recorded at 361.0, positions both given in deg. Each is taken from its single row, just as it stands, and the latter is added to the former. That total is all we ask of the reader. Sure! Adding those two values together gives 3.1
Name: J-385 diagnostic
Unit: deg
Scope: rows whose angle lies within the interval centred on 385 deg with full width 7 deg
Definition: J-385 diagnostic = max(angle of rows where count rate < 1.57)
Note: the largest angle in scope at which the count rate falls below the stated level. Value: 388.0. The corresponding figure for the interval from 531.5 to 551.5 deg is 549.0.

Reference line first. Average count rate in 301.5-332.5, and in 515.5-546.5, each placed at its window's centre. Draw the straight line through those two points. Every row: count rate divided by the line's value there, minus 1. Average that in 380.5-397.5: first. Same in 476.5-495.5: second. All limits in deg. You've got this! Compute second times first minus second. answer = -0.12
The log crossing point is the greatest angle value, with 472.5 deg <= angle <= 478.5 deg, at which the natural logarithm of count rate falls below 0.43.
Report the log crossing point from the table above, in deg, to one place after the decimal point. 475.0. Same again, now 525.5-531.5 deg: 530.0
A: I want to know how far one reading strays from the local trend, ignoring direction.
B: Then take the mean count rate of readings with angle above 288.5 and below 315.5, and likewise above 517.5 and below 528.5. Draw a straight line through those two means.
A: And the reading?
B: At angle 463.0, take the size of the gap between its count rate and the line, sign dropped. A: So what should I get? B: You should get 0.20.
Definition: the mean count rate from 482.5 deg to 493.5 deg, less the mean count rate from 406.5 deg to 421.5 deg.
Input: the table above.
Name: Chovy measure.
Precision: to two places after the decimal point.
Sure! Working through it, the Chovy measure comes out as 0.22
